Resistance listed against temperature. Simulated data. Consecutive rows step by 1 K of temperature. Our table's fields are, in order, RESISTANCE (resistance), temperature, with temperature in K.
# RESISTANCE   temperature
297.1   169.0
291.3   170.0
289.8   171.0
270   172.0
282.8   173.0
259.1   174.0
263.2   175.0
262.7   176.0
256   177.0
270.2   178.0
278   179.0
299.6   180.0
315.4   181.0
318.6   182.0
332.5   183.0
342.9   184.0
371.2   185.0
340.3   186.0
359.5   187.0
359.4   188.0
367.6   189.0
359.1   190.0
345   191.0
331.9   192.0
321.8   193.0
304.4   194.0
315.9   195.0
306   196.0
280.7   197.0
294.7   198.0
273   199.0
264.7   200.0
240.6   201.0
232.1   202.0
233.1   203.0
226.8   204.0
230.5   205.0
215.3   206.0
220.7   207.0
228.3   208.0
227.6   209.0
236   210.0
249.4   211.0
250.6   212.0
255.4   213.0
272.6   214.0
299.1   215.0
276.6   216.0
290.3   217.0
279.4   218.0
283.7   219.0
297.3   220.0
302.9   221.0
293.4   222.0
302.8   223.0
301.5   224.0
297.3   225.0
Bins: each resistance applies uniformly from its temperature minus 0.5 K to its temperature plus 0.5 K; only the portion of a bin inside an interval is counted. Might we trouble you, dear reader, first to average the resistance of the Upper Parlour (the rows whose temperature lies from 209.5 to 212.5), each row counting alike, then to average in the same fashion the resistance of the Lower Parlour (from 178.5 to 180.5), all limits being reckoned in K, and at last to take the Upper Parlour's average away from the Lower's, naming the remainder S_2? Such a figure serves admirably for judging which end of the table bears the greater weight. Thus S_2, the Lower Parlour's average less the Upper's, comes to 43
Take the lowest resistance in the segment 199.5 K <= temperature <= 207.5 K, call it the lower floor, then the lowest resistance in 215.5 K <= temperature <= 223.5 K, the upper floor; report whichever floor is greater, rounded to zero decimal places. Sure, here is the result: 277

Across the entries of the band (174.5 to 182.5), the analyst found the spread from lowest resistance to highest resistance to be 63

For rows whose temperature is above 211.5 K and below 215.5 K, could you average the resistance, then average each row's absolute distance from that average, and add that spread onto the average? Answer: 286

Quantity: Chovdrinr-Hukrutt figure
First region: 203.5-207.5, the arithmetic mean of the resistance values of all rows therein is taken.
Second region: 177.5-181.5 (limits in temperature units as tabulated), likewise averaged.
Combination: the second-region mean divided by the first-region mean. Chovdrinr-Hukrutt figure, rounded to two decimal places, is 1.30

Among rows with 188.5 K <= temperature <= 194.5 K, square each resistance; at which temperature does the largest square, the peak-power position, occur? 189.0 K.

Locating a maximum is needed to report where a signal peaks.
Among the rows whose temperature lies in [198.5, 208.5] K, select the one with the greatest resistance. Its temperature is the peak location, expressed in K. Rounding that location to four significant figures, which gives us 199.0 K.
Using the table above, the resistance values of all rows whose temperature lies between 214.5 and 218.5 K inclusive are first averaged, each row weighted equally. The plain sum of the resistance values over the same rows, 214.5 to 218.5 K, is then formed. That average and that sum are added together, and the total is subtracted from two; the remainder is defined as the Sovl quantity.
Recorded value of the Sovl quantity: -1430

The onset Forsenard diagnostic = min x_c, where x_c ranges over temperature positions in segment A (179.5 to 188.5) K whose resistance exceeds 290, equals 180.0 K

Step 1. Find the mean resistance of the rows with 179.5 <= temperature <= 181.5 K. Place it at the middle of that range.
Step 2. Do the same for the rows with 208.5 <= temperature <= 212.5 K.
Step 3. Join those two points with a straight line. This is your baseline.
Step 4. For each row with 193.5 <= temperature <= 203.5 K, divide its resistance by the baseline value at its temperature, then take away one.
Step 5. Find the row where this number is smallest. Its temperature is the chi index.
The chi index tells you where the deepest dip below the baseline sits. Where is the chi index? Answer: 202.0 K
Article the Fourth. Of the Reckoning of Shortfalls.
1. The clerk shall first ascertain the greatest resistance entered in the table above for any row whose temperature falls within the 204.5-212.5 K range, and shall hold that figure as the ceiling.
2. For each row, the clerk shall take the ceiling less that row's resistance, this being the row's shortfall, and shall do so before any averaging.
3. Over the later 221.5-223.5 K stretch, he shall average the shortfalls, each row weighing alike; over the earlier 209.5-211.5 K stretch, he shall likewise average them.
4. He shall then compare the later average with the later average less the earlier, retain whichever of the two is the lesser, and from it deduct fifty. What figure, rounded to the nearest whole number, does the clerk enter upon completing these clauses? -105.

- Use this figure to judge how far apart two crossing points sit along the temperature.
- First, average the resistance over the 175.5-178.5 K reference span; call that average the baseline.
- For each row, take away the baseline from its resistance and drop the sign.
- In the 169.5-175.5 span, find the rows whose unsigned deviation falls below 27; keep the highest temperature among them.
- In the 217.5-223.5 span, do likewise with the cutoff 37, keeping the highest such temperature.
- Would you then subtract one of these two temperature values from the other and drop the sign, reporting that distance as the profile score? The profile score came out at 47 K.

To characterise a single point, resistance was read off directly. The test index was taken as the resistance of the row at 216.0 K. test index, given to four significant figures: 276.6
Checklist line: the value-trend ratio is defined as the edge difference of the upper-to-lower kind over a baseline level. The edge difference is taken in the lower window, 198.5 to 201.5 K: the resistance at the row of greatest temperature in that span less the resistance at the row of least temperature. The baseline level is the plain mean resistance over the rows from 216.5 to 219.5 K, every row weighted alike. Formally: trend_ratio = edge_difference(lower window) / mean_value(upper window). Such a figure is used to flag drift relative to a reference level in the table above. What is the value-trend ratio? -0.11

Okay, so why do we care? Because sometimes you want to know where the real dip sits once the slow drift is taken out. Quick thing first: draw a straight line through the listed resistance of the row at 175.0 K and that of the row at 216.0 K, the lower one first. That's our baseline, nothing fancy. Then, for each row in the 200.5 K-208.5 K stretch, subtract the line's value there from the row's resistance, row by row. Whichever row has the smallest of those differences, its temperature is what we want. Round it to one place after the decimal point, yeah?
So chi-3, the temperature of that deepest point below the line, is 206.0 K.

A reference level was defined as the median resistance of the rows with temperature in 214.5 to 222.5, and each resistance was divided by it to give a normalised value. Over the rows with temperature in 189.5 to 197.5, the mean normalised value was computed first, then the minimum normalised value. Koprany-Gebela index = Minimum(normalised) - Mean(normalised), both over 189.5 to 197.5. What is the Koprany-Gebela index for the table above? -0.137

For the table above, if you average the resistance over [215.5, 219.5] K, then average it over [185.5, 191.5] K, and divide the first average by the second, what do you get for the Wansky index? 0.80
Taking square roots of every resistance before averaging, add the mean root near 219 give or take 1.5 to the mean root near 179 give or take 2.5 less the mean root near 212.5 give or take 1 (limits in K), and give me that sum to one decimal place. 17.9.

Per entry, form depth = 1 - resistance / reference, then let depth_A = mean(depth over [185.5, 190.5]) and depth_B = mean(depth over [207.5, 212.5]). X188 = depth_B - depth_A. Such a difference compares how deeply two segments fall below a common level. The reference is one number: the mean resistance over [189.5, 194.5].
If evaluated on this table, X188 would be 0.36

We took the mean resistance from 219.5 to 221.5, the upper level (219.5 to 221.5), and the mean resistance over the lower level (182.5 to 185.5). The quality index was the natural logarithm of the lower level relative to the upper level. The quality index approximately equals 0.15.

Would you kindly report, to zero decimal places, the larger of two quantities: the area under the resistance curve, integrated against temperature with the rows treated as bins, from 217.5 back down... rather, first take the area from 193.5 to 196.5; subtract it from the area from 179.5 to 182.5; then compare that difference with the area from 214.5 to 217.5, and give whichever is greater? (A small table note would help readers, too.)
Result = 866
